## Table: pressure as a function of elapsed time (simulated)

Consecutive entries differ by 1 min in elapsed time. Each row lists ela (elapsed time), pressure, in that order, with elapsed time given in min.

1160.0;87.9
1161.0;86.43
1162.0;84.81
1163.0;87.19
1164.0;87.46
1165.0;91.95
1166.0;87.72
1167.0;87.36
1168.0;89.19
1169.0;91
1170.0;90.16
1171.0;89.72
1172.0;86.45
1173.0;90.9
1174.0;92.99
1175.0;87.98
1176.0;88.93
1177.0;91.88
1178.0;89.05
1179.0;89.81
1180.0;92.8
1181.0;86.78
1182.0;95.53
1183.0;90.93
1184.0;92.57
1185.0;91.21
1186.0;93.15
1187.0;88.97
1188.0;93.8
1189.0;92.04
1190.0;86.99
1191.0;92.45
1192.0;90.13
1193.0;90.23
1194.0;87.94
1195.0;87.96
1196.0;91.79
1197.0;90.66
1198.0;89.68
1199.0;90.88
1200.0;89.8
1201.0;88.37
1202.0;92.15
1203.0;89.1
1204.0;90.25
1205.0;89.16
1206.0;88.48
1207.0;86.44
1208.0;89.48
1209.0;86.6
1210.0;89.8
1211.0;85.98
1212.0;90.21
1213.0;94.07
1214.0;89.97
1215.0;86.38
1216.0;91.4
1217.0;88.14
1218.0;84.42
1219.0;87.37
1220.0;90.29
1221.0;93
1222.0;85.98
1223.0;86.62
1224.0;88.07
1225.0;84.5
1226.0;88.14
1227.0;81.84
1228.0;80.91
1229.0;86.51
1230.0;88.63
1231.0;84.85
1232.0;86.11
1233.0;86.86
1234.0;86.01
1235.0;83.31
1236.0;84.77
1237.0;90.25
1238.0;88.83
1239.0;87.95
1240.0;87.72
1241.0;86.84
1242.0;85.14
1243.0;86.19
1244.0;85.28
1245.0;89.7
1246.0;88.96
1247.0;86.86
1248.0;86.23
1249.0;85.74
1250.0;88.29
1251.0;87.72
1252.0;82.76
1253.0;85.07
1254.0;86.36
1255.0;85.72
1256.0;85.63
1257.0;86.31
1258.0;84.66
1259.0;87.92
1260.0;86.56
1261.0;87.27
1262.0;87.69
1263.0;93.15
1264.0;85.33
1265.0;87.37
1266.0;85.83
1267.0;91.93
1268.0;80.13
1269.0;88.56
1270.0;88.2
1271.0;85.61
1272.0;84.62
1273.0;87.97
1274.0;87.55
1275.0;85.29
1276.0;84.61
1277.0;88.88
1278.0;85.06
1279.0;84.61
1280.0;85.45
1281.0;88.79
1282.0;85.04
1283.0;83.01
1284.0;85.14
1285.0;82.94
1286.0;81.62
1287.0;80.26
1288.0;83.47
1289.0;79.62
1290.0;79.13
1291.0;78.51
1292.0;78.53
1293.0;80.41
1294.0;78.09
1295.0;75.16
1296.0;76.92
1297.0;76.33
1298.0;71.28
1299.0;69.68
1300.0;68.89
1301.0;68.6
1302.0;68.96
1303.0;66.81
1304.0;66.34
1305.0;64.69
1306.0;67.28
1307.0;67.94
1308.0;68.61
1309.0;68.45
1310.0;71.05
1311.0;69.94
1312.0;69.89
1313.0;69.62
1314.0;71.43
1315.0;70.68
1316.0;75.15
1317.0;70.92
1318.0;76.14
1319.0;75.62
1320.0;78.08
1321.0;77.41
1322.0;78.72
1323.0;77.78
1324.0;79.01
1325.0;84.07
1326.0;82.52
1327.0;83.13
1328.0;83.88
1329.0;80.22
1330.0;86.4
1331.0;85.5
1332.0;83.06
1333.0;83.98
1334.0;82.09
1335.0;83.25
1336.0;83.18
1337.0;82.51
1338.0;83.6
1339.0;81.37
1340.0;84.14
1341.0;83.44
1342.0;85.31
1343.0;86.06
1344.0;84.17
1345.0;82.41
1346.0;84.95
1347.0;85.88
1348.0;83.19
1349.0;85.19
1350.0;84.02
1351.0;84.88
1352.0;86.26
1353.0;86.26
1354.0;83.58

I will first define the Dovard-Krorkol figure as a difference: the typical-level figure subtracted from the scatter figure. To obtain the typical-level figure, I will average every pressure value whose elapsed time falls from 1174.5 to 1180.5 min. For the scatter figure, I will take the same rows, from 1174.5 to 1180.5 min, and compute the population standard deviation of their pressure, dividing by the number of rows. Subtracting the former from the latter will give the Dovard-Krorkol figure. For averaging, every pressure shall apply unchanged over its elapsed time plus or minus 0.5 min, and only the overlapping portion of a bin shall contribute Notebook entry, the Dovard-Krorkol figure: -88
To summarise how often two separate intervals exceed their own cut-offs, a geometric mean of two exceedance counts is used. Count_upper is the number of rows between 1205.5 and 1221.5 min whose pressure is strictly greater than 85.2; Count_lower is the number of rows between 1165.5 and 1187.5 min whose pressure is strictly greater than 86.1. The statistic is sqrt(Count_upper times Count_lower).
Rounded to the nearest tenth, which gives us 18.2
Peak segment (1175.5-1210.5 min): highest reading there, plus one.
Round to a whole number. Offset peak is 97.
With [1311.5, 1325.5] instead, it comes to 85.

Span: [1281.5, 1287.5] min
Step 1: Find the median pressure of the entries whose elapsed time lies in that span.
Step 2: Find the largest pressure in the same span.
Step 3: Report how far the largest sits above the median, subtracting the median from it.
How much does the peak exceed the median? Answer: 2.2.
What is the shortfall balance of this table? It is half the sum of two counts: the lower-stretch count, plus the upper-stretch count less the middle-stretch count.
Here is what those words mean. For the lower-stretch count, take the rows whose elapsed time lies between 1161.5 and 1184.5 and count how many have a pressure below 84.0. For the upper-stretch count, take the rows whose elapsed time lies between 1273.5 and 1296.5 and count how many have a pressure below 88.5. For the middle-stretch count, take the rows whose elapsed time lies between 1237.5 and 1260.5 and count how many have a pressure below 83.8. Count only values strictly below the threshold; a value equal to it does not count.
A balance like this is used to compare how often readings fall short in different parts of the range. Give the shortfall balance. 10.0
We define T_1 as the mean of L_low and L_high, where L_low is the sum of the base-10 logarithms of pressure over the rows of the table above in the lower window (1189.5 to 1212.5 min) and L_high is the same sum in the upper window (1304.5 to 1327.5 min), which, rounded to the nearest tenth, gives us 43.9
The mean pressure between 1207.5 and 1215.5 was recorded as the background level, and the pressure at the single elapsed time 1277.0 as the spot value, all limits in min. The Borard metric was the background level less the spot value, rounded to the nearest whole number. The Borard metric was 0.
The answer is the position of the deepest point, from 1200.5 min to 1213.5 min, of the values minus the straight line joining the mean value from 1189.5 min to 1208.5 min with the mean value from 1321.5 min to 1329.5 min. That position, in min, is 1211.0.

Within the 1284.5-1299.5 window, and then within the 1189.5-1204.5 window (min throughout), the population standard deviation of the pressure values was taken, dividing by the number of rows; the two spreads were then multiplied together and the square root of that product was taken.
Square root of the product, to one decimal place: 2.4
